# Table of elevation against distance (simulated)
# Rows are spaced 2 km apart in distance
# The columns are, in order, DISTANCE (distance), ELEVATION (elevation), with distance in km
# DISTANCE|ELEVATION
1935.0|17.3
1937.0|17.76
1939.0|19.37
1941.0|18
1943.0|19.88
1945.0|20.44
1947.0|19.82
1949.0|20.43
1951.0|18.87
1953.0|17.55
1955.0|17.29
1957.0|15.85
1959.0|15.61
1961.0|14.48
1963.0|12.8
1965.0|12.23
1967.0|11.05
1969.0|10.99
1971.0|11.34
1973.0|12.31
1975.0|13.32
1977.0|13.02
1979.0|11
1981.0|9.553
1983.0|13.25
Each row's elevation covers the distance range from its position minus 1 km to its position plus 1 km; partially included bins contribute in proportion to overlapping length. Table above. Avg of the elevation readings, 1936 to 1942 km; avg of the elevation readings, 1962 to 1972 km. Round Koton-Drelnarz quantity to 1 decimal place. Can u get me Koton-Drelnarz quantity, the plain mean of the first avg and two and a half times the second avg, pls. 23.8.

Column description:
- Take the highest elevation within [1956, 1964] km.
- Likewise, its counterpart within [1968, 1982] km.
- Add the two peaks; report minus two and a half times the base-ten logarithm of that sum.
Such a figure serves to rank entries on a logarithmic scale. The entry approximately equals -3.66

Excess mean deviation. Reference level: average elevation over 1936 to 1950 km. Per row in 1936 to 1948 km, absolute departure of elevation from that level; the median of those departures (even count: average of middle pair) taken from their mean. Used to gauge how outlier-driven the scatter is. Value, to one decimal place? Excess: 0.1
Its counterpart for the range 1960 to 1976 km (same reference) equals 0.0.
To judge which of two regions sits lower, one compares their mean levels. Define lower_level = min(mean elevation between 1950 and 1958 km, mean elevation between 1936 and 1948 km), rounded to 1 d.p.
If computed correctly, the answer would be 17.4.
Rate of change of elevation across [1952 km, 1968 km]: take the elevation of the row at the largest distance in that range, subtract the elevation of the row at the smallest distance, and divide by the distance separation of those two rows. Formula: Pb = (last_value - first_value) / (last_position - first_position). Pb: -0.5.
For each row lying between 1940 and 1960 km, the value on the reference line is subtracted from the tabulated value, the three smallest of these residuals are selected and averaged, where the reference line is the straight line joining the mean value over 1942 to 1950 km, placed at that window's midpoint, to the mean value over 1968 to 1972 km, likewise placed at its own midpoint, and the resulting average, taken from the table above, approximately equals -2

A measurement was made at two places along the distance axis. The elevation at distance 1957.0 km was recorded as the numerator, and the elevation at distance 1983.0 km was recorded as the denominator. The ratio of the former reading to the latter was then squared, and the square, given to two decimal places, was 1.43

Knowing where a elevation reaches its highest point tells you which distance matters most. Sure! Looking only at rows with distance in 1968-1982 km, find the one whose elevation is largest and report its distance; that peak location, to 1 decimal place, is 1975.0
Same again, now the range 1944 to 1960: 1945.0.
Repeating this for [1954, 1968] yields 1955.0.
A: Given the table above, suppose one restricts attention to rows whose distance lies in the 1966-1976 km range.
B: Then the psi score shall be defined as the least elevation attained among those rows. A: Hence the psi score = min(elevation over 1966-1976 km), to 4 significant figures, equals 10.99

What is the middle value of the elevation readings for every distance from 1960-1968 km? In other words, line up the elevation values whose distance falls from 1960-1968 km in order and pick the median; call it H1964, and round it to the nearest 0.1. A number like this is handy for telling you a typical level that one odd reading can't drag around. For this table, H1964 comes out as 12.5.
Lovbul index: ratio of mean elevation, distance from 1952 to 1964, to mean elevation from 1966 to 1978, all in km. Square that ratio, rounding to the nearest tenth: 1.7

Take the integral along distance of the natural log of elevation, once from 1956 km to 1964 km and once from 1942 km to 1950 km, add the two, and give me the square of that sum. 2069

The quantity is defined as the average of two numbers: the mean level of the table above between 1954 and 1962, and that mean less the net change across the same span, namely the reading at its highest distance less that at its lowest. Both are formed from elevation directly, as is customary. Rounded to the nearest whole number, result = 17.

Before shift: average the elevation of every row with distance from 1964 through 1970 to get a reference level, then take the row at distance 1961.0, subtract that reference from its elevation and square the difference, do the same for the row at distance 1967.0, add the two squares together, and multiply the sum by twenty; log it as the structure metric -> 190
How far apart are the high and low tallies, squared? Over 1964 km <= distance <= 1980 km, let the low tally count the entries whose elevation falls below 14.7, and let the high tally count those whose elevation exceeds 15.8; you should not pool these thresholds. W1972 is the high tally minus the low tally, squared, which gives 64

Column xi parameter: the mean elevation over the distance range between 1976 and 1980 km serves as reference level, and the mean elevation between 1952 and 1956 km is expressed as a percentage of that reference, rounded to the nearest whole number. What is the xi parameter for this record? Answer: 145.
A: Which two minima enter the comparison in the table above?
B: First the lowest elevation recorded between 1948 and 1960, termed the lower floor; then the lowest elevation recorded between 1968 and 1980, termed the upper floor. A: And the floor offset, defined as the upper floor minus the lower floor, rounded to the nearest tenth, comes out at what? -4.6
